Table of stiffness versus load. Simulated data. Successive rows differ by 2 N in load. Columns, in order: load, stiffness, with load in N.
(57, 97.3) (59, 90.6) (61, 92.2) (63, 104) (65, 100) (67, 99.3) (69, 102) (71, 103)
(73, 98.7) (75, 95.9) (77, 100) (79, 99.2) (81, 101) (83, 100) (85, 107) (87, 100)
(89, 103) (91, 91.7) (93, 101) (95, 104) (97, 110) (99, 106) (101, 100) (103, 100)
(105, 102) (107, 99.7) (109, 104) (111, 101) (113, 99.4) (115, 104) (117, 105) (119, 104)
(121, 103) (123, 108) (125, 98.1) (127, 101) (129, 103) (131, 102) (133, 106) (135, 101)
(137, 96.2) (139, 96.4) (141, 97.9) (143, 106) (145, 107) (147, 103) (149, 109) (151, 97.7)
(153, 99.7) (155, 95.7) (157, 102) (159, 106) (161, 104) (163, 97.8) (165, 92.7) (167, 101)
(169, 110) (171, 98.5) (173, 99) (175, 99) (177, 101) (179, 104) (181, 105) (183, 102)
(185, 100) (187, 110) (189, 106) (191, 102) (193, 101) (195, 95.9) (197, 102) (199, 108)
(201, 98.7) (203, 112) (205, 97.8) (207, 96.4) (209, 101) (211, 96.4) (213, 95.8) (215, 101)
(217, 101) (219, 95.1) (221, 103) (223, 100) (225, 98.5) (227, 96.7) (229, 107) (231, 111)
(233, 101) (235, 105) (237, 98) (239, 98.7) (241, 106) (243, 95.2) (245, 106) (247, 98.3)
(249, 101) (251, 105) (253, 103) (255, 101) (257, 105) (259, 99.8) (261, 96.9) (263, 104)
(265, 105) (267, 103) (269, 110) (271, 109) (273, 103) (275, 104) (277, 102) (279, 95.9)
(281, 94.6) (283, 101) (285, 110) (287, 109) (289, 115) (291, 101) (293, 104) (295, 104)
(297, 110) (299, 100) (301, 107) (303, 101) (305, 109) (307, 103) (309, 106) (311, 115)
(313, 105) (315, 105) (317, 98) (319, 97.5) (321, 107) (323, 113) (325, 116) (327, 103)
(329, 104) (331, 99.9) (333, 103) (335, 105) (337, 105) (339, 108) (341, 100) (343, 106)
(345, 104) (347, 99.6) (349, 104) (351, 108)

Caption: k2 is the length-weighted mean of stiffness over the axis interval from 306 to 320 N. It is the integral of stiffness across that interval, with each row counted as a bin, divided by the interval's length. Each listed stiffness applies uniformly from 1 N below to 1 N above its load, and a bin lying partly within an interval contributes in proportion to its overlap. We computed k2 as 104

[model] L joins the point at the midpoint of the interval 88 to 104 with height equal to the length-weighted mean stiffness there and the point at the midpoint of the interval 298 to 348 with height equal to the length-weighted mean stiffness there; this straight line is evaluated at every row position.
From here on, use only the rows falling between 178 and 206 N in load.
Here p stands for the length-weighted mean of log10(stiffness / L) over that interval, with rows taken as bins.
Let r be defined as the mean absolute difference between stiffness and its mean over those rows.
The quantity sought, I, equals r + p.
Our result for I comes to 3.7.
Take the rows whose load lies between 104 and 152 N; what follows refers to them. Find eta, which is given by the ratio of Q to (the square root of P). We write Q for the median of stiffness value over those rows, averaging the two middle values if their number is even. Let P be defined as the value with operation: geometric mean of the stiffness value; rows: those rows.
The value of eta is 10.1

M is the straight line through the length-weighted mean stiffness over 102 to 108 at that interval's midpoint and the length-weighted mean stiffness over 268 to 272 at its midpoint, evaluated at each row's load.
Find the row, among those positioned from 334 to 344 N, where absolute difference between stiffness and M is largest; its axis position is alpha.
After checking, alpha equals 341 N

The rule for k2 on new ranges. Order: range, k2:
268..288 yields 104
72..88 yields 100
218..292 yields 103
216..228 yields 99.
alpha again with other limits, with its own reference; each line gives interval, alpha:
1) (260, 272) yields 261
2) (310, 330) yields 319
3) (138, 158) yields 155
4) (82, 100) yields 97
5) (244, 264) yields 261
